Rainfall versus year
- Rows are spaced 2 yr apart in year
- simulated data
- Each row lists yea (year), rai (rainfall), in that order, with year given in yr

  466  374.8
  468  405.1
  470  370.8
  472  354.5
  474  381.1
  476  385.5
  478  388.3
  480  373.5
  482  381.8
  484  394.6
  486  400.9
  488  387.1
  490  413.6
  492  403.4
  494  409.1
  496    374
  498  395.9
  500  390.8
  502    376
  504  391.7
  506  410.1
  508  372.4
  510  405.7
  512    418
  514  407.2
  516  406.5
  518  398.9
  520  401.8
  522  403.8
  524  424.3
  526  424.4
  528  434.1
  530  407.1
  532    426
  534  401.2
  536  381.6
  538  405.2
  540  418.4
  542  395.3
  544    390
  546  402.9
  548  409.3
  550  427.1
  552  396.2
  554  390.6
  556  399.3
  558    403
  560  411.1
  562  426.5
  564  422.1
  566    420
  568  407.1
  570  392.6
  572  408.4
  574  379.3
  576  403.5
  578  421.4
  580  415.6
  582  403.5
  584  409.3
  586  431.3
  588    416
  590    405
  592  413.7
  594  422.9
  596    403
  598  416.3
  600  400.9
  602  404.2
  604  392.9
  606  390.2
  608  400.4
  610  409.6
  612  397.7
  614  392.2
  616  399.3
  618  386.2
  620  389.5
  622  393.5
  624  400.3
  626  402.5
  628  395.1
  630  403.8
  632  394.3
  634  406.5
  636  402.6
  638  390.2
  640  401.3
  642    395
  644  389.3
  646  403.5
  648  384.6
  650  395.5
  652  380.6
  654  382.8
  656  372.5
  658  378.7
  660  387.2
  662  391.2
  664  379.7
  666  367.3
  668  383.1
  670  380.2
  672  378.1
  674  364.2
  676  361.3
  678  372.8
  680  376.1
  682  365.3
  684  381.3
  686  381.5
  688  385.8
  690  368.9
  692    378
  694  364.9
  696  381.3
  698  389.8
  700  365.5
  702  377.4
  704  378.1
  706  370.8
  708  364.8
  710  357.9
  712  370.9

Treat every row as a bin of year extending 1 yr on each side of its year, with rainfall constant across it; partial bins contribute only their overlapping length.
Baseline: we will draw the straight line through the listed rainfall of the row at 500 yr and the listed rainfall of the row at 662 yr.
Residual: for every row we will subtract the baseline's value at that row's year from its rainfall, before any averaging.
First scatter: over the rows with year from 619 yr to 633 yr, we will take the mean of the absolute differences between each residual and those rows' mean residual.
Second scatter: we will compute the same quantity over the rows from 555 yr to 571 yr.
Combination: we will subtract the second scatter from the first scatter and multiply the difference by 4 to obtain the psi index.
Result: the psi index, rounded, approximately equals -21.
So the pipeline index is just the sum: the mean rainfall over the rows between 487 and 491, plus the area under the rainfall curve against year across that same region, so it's 2002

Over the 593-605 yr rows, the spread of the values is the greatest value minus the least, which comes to 30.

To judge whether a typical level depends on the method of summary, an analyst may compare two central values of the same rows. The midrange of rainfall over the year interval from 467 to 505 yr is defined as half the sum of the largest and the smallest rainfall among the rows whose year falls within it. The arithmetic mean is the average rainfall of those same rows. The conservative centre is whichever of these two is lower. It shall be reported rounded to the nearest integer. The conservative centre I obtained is 384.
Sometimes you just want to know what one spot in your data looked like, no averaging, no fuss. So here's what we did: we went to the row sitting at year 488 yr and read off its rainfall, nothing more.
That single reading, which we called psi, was 387.1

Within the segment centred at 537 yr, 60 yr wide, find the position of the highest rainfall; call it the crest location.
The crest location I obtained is 528 yr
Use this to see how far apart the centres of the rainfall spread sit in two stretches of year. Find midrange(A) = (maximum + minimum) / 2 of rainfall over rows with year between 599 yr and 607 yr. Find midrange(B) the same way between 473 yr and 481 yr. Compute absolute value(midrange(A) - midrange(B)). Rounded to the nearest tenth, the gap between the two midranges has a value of 16.3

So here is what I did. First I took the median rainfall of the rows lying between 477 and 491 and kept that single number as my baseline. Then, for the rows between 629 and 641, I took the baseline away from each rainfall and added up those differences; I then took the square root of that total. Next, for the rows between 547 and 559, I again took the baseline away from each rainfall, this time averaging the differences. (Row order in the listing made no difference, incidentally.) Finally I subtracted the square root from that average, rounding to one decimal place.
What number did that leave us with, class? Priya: 7.6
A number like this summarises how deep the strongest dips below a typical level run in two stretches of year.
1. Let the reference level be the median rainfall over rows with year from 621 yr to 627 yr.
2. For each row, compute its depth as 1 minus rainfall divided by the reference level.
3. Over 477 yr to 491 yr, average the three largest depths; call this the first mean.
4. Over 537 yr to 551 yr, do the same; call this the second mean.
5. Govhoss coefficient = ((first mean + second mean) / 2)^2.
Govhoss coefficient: 0.0009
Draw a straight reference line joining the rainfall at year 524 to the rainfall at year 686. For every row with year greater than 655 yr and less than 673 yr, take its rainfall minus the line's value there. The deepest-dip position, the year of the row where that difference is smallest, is 666 yr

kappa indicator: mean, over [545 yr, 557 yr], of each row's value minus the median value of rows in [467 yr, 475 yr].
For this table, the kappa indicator 28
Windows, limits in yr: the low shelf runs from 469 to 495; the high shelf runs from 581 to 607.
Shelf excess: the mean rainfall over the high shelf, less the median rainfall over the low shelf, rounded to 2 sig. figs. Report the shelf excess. 21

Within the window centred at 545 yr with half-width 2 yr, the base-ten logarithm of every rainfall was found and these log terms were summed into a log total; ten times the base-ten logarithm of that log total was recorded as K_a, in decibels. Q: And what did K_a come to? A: 7.2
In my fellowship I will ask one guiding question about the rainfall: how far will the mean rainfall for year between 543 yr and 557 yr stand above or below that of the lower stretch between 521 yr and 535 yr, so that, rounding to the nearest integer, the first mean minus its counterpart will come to -15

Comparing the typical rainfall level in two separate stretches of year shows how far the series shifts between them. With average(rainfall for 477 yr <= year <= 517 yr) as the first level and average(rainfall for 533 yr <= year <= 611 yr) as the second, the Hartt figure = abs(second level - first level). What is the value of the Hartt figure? 11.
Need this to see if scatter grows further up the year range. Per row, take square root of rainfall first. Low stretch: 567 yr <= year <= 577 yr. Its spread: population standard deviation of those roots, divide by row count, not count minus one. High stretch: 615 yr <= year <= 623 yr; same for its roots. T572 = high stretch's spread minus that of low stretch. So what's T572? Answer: -0.15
